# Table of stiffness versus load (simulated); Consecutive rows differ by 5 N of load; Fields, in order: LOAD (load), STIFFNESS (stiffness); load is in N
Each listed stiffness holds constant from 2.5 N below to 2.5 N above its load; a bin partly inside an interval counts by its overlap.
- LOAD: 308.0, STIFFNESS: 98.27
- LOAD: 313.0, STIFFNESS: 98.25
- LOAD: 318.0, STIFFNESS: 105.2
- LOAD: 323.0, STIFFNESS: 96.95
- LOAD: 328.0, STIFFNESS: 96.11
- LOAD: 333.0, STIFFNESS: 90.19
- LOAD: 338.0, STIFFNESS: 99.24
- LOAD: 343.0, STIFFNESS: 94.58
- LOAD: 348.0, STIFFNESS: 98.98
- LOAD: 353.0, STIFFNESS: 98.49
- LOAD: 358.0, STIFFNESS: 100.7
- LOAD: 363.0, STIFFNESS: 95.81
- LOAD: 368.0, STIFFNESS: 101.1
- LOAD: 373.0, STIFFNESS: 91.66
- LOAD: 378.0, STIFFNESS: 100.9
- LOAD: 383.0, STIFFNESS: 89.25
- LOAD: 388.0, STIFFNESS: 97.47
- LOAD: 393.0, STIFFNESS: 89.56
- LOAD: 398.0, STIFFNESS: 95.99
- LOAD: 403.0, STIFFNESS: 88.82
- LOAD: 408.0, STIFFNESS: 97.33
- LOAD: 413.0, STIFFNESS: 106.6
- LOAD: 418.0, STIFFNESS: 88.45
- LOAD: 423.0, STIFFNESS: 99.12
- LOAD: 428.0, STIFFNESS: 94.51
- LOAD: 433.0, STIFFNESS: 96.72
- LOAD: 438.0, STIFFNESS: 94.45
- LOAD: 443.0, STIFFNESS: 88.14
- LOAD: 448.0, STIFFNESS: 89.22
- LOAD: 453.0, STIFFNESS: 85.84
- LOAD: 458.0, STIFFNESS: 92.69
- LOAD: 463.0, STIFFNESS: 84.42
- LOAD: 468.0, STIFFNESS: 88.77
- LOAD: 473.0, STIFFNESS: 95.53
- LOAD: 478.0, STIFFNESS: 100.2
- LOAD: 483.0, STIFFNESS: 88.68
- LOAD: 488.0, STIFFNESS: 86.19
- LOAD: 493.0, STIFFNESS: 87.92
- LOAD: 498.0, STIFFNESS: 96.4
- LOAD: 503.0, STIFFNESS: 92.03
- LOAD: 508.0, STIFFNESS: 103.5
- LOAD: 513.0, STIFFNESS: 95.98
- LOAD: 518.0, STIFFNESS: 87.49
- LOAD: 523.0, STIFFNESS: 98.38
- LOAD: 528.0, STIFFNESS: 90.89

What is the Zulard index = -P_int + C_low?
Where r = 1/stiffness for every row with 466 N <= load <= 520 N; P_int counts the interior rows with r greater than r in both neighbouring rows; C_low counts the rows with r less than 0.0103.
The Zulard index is 0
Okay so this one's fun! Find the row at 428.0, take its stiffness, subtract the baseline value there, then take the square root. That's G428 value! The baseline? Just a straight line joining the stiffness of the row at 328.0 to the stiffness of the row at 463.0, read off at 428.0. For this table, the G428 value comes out 2.66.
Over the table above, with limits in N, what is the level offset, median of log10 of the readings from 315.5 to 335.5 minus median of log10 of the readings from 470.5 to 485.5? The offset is 0.0045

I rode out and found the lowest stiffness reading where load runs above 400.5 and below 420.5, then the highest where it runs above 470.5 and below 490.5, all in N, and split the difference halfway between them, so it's 94.3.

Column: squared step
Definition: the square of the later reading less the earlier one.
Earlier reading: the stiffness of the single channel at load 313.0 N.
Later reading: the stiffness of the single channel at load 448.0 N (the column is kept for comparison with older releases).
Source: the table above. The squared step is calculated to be 82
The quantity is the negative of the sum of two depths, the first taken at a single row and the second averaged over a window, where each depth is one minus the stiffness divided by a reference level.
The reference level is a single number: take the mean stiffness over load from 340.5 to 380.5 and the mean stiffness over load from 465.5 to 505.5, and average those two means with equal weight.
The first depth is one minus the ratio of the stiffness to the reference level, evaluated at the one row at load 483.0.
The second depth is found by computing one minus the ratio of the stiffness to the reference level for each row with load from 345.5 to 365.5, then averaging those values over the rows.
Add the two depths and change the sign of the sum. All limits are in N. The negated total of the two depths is -0.03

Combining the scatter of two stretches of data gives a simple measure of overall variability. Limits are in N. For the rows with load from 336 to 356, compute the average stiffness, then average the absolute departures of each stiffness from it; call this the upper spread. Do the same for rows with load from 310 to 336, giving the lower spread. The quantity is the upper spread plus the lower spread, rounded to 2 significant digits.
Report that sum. 5.1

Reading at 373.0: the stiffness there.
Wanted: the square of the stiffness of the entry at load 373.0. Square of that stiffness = 8402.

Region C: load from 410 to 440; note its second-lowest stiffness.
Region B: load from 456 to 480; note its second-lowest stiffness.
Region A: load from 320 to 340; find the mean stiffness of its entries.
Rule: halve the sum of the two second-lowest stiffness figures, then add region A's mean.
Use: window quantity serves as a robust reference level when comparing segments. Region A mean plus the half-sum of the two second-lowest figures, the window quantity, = 187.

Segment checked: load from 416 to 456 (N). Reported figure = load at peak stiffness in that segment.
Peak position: 423.0 N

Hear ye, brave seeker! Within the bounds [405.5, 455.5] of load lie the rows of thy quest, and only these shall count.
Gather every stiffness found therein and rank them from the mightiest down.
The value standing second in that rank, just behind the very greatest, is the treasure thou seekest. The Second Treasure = 99.12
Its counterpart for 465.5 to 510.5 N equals 100.2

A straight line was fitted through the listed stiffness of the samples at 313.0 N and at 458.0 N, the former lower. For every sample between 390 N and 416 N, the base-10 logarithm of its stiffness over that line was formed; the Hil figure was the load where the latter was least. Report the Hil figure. 403.0 N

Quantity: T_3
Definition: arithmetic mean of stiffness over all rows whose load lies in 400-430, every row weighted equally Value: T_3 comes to 95.8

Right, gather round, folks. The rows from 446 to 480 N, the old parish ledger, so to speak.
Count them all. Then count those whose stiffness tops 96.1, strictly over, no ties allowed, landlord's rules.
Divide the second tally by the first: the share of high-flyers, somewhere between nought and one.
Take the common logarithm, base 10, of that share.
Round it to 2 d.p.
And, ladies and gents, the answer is -0.85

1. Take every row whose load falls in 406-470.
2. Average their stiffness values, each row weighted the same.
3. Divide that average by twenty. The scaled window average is 4.64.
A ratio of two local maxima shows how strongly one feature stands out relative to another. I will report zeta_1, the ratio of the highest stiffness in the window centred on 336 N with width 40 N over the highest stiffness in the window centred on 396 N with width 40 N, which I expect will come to 0.99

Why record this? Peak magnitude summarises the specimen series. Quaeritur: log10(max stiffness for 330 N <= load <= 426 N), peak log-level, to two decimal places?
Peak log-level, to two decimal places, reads 2.03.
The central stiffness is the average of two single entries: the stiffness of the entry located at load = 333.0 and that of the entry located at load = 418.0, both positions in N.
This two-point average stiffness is 89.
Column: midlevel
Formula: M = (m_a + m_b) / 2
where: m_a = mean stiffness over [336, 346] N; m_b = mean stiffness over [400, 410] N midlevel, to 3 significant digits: 95.0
